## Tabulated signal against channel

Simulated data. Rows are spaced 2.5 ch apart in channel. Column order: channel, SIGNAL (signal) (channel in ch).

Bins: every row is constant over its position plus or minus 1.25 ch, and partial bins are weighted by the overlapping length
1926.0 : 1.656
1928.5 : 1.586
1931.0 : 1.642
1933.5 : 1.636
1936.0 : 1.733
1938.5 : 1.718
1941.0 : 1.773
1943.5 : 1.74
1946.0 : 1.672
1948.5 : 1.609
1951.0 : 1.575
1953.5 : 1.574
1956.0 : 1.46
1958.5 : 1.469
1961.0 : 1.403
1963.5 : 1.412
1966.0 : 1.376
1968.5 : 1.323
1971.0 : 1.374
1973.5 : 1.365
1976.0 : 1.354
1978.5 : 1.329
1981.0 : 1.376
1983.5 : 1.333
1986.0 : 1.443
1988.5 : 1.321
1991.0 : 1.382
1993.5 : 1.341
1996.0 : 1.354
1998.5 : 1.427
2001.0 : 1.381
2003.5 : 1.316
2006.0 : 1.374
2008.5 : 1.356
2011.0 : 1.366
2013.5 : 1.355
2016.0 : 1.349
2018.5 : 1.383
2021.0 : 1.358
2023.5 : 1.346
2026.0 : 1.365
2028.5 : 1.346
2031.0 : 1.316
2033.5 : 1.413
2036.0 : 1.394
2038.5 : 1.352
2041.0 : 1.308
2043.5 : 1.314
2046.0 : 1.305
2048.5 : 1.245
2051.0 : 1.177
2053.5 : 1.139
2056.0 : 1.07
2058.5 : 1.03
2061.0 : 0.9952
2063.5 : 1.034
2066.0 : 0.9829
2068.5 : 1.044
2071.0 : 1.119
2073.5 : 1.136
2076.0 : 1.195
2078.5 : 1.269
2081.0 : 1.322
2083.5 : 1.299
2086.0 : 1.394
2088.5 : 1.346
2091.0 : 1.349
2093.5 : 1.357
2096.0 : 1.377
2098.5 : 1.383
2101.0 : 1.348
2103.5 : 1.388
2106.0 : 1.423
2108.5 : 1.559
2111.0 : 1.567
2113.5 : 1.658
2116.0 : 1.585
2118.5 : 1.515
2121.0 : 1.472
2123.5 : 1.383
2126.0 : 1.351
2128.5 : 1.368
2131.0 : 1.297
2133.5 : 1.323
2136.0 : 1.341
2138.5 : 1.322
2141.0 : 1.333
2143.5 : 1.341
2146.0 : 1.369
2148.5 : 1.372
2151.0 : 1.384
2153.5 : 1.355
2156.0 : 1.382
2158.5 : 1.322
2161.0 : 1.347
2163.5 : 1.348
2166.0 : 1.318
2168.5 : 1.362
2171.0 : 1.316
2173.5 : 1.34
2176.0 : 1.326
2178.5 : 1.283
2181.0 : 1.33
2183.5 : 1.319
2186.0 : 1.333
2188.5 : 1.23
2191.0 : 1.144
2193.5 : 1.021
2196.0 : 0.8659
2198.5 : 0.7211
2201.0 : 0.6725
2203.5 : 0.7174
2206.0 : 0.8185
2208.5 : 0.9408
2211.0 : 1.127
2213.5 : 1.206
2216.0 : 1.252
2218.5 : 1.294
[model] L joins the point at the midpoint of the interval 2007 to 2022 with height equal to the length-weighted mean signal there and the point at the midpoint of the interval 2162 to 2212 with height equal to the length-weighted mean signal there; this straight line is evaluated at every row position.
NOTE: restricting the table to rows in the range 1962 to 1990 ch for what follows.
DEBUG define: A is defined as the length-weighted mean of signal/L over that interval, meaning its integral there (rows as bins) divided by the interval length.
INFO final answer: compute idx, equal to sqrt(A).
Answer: 0.98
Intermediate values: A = 0.97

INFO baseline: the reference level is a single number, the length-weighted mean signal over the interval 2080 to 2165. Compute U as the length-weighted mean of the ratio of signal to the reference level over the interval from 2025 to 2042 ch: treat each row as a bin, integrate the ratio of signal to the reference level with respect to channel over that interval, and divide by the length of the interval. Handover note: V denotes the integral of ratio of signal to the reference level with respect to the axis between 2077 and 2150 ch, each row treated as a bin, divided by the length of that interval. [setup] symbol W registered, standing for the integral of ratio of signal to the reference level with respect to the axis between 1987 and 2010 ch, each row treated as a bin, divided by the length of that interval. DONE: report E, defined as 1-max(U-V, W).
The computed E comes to 0.02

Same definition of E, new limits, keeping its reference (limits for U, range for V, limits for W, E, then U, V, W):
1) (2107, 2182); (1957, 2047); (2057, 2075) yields 0.24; 0.997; 0.98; 0.76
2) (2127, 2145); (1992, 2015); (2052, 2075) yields 0.23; 0.959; 0.98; 0.77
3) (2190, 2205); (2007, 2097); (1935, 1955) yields -0.20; 0.612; 0.91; 1.20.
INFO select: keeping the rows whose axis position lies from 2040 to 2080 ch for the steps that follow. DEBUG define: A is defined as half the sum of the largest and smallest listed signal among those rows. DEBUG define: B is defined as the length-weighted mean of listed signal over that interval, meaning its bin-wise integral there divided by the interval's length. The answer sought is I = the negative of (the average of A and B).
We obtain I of -1.15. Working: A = 1.15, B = 1.15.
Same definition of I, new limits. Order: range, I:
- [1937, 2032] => -1.48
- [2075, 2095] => -1.31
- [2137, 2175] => -1.35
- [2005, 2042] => -1.36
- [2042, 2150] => -1.31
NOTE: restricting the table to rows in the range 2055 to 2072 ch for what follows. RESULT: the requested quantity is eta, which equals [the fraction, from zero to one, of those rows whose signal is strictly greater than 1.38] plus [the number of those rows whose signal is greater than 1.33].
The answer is 0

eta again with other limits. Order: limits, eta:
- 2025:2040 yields 5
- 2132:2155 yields 7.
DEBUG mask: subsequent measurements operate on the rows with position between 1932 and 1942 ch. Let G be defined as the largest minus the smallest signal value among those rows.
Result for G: 0.14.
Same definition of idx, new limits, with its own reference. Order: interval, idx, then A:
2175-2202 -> 0.99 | 0.99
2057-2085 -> 0.94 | 0.88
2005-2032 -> 1.00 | 1.00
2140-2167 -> 1.07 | 1.15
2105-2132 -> 1.10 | 1.21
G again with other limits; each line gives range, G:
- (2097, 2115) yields 0.31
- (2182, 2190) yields 0.10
